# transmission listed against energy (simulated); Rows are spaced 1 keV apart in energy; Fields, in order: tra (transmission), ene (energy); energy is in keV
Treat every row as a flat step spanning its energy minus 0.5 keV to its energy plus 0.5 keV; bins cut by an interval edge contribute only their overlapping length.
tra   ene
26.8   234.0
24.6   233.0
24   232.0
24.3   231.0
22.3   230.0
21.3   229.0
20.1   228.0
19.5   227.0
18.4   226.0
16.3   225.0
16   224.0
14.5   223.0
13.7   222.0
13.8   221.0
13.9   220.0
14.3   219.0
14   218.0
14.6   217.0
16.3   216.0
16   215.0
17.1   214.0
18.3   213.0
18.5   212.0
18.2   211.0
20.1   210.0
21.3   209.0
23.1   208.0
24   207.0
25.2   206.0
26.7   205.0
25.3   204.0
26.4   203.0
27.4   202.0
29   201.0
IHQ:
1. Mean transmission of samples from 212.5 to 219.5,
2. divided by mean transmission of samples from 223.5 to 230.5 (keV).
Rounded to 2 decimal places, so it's 0.83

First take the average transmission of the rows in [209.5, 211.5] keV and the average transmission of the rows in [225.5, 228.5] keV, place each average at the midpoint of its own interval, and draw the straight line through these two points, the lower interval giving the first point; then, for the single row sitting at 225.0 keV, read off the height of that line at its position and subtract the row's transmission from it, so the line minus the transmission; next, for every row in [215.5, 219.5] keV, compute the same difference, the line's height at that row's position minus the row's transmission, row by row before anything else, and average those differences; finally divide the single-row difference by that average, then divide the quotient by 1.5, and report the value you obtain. 0.45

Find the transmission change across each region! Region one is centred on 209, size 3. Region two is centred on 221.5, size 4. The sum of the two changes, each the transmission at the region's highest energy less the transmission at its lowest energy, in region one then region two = -2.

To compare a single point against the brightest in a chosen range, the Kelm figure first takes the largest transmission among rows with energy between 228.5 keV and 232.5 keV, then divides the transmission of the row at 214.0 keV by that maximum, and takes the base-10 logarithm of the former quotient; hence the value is -0.15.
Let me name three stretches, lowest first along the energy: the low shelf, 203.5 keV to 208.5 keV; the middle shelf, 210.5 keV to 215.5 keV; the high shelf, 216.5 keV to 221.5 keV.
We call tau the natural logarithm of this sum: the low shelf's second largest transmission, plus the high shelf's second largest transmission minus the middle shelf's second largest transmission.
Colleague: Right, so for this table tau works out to 3.1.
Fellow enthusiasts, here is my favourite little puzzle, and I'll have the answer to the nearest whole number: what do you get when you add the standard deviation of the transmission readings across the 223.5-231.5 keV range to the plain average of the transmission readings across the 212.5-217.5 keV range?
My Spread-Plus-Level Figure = 19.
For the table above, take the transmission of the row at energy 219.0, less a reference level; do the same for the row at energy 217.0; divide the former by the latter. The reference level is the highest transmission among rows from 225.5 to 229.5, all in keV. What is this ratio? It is 1.0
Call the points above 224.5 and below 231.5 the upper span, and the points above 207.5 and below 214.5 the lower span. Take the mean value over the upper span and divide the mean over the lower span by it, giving 0.96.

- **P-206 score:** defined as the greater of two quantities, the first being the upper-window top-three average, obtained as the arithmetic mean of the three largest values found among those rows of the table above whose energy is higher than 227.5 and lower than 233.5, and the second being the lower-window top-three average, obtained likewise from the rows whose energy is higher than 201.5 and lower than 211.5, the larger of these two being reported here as 27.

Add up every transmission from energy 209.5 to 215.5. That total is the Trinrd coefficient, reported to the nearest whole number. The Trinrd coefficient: 108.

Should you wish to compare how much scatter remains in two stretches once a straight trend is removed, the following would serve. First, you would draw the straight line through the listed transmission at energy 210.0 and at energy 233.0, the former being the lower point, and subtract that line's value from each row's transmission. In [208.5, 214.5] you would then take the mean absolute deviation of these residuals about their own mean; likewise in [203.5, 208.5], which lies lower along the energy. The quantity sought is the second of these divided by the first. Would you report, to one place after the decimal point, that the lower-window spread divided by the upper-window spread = 0.9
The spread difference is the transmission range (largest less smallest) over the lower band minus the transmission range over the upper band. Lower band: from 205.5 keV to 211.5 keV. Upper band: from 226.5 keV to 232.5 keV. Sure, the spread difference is 2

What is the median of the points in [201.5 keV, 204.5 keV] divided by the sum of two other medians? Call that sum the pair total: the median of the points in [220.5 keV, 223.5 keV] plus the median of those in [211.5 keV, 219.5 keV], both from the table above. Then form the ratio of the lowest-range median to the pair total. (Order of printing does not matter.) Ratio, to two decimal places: 0.88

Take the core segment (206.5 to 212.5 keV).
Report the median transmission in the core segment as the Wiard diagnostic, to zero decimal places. 21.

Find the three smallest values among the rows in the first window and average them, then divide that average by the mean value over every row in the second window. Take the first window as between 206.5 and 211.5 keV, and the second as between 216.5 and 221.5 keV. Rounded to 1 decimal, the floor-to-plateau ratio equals 1.4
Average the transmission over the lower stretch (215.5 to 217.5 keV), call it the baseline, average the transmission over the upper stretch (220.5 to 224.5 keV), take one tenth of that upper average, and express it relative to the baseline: 0.094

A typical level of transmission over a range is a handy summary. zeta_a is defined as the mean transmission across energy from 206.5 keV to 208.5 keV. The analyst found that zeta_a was 24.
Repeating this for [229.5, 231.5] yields 23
